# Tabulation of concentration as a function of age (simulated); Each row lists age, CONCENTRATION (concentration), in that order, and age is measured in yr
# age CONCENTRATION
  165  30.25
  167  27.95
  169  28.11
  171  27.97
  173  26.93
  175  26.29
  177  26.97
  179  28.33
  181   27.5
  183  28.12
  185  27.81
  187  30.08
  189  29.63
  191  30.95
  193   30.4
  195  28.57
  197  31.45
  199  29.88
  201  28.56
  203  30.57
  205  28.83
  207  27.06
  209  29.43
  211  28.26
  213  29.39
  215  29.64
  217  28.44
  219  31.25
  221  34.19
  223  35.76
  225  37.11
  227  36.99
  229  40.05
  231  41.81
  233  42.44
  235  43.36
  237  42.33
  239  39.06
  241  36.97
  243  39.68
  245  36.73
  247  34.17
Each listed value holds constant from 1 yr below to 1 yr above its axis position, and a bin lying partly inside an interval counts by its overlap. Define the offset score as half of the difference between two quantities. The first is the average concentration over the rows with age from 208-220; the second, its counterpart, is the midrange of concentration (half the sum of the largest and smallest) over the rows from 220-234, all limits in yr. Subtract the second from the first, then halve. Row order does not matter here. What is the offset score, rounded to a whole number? -4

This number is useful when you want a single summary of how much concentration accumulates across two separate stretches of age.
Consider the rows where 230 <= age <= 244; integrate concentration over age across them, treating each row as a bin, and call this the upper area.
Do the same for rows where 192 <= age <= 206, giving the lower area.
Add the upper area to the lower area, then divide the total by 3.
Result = 329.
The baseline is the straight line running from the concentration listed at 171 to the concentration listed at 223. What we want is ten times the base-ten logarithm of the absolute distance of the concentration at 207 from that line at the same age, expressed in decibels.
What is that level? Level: 8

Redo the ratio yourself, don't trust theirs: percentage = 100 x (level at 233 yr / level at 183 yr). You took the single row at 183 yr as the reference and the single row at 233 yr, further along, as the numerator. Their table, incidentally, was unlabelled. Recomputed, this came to 151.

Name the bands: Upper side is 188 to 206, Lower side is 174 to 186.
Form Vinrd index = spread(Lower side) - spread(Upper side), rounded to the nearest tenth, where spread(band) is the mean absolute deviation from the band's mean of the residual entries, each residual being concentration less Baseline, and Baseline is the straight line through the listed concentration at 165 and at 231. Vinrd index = -1.0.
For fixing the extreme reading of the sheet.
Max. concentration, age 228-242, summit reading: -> 43.36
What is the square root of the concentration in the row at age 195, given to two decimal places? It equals 5.35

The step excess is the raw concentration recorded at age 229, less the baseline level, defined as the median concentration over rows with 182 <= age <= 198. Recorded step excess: 10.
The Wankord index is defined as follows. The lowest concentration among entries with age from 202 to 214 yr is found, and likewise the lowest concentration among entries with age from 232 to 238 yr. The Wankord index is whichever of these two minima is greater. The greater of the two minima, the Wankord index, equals 42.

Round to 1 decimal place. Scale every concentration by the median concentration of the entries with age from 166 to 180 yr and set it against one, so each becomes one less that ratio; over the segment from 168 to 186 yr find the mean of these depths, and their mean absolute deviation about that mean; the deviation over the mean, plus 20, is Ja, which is 21.4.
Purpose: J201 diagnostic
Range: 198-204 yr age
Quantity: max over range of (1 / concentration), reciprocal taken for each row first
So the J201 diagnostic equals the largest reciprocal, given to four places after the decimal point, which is 0.0350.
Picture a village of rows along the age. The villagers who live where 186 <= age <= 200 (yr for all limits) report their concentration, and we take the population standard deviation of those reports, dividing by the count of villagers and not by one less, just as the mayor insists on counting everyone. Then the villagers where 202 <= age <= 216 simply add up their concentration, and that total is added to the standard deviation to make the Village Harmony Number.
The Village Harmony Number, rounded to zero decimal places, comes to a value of 204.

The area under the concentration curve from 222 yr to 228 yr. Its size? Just 220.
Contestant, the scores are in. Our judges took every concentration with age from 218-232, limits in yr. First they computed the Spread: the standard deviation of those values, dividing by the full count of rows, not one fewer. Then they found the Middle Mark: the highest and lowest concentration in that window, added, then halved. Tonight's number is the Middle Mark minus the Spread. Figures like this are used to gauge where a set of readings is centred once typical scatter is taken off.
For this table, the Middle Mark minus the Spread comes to 33.3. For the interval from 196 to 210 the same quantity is 27.9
